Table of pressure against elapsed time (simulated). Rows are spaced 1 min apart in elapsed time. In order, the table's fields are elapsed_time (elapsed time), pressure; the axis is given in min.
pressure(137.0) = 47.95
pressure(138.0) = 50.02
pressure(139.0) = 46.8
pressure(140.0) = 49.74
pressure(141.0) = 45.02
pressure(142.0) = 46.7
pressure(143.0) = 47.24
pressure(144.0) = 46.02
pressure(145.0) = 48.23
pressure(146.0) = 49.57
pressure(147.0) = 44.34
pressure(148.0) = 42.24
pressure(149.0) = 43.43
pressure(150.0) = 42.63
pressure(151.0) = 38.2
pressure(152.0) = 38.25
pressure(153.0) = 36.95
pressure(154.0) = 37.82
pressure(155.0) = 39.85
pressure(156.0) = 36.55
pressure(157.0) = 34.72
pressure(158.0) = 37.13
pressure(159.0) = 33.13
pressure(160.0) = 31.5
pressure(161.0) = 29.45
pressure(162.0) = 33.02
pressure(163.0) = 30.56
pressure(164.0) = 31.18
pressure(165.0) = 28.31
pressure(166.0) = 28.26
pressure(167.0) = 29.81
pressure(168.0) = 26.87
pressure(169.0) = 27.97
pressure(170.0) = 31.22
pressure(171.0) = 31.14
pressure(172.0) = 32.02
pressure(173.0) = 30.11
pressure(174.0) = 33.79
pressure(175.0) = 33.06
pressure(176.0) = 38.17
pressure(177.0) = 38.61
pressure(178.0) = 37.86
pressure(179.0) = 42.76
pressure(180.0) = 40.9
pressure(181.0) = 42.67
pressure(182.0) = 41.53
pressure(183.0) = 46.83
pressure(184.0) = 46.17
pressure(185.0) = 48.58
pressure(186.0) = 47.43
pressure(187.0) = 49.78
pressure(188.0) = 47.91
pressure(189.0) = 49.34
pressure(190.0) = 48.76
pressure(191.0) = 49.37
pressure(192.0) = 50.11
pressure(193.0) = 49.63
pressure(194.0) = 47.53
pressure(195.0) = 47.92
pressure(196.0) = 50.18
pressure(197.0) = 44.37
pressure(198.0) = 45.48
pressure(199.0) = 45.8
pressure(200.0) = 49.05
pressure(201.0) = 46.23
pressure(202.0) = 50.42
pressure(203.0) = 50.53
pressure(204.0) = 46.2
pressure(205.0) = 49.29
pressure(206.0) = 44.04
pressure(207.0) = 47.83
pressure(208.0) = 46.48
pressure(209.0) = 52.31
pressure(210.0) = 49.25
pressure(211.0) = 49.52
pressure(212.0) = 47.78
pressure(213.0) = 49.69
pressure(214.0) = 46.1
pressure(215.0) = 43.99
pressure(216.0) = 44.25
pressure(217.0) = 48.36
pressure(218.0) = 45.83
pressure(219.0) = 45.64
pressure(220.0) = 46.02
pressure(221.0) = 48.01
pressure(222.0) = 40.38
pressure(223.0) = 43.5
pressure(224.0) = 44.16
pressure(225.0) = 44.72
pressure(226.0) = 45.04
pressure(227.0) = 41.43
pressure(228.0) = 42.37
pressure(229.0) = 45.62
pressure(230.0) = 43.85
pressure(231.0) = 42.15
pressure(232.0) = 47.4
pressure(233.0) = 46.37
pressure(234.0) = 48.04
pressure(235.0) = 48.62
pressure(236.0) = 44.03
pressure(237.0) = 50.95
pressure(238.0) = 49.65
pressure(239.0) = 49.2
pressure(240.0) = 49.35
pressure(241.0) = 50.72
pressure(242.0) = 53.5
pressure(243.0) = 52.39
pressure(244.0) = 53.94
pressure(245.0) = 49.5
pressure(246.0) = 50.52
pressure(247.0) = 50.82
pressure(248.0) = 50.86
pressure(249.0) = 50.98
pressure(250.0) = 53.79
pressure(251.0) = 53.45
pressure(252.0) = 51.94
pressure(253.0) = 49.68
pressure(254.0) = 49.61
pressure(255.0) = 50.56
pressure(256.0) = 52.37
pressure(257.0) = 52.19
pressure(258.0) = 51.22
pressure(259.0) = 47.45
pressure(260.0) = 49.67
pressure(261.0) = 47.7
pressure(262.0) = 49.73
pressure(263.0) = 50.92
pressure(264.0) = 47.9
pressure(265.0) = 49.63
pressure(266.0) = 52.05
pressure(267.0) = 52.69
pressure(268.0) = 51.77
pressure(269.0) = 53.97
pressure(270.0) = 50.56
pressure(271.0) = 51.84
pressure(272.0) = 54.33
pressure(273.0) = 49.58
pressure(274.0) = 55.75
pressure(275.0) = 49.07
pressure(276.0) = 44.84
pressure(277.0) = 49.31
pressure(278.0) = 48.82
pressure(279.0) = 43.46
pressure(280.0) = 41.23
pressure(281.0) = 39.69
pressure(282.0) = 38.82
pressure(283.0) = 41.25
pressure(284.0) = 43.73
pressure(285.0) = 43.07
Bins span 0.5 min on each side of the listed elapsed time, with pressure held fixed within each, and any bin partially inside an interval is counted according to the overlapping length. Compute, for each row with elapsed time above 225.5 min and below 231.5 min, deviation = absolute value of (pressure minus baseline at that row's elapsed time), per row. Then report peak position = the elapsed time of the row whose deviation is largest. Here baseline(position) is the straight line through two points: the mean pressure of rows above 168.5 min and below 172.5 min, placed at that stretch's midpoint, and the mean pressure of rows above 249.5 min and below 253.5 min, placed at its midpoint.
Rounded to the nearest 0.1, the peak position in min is 231.0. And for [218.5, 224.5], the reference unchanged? 222.0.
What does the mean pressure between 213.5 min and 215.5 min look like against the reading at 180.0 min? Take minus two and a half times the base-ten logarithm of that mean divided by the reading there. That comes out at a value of -0.10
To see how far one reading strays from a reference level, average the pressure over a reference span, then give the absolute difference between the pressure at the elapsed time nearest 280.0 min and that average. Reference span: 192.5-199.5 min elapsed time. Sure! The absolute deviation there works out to 6.0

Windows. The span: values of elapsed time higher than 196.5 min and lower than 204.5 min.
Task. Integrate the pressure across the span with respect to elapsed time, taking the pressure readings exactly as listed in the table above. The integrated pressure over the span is 378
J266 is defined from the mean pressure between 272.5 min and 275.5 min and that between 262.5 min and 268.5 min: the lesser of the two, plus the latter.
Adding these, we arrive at 102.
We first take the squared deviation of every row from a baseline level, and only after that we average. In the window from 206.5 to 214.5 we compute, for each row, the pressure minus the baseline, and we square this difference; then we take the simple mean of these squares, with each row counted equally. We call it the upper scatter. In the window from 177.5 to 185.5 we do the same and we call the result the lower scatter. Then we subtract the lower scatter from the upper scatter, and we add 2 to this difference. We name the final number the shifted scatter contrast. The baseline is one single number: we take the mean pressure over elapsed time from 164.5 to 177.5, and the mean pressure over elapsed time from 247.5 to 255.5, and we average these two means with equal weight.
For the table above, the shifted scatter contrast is 42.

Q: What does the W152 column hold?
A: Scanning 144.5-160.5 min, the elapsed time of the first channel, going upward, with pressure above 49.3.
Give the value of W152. 146.0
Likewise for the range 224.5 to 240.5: 237.0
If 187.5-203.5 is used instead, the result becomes 189.0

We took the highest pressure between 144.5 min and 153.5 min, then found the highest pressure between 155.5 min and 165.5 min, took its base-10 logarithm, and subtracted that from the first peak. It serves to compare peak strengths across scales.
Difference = 48.0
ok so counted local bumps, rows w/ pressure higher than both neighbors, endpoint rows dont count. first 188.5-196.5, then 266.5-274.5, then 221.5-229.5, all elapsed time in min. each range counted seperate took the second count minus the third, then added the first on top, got 2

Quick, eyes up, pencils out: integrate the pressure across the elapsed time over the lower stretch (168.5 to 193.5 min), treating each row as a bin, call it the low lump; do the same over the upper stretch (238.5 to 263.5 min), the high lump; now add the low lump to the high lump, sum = 2308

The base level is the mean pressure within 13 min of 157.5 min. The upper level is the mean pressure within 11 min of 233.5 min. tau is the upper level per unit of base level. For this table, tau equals 1.32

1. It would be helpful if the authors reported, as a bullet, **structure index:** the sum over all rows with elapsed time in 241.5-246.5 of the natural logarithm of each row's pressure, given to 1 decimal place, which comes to 19.8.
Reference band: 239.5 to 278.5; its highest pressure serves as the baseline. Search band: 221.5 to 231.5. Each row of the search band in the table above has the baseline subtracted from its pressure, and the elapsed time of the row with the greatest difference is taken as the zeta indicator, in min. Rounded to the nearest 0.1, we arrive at 229.0 min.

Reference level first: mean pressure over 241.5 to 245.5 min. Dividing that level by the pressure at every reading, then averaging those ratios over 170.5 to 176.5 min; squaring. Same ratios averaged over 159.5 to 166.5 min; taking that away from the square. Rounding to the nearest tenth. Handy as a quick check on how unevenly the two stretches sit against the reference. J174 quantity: 0.8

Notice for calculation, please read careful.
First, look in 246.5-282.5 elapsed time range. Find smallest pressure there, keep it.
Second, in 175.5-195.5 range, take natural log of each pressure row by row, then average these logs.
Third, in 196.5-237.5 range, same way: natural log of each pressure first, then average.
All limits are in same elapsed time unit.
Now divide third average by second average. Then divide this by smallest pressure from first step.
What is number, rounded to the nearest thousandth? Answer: 0.026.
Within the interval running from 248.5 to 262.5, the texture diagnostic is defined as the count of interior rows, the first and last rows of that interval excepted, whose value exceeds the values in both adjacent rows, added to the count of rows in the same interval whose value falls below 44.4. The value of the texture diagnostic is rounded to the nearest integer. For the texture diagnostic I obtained 3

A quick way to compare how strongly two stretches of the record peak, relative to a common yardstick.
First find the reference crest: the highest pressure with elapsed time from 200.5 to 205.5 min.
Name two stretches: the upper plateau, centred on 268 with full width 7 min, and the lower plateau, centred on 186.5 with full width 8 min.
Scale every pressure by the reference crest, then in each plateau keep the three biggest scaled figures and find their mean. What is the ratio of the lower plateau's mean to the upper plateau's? 0.932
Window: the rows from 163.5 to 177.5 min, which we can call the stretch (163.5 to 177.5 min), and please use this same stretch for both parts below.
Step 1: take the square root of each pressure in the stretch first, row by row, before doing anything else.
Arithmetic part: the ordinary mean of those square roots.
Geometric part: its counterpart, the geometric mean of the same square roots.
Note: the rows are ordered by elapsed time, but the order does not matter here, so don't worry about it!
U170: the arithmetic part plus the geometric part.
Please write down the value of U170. 11.2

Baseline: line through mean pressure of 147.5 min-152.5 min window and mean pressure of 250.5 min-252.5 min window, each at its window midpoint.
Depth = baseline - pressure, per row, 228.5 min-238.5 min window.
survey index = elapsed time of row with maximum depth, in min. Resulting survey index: 231.0 min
